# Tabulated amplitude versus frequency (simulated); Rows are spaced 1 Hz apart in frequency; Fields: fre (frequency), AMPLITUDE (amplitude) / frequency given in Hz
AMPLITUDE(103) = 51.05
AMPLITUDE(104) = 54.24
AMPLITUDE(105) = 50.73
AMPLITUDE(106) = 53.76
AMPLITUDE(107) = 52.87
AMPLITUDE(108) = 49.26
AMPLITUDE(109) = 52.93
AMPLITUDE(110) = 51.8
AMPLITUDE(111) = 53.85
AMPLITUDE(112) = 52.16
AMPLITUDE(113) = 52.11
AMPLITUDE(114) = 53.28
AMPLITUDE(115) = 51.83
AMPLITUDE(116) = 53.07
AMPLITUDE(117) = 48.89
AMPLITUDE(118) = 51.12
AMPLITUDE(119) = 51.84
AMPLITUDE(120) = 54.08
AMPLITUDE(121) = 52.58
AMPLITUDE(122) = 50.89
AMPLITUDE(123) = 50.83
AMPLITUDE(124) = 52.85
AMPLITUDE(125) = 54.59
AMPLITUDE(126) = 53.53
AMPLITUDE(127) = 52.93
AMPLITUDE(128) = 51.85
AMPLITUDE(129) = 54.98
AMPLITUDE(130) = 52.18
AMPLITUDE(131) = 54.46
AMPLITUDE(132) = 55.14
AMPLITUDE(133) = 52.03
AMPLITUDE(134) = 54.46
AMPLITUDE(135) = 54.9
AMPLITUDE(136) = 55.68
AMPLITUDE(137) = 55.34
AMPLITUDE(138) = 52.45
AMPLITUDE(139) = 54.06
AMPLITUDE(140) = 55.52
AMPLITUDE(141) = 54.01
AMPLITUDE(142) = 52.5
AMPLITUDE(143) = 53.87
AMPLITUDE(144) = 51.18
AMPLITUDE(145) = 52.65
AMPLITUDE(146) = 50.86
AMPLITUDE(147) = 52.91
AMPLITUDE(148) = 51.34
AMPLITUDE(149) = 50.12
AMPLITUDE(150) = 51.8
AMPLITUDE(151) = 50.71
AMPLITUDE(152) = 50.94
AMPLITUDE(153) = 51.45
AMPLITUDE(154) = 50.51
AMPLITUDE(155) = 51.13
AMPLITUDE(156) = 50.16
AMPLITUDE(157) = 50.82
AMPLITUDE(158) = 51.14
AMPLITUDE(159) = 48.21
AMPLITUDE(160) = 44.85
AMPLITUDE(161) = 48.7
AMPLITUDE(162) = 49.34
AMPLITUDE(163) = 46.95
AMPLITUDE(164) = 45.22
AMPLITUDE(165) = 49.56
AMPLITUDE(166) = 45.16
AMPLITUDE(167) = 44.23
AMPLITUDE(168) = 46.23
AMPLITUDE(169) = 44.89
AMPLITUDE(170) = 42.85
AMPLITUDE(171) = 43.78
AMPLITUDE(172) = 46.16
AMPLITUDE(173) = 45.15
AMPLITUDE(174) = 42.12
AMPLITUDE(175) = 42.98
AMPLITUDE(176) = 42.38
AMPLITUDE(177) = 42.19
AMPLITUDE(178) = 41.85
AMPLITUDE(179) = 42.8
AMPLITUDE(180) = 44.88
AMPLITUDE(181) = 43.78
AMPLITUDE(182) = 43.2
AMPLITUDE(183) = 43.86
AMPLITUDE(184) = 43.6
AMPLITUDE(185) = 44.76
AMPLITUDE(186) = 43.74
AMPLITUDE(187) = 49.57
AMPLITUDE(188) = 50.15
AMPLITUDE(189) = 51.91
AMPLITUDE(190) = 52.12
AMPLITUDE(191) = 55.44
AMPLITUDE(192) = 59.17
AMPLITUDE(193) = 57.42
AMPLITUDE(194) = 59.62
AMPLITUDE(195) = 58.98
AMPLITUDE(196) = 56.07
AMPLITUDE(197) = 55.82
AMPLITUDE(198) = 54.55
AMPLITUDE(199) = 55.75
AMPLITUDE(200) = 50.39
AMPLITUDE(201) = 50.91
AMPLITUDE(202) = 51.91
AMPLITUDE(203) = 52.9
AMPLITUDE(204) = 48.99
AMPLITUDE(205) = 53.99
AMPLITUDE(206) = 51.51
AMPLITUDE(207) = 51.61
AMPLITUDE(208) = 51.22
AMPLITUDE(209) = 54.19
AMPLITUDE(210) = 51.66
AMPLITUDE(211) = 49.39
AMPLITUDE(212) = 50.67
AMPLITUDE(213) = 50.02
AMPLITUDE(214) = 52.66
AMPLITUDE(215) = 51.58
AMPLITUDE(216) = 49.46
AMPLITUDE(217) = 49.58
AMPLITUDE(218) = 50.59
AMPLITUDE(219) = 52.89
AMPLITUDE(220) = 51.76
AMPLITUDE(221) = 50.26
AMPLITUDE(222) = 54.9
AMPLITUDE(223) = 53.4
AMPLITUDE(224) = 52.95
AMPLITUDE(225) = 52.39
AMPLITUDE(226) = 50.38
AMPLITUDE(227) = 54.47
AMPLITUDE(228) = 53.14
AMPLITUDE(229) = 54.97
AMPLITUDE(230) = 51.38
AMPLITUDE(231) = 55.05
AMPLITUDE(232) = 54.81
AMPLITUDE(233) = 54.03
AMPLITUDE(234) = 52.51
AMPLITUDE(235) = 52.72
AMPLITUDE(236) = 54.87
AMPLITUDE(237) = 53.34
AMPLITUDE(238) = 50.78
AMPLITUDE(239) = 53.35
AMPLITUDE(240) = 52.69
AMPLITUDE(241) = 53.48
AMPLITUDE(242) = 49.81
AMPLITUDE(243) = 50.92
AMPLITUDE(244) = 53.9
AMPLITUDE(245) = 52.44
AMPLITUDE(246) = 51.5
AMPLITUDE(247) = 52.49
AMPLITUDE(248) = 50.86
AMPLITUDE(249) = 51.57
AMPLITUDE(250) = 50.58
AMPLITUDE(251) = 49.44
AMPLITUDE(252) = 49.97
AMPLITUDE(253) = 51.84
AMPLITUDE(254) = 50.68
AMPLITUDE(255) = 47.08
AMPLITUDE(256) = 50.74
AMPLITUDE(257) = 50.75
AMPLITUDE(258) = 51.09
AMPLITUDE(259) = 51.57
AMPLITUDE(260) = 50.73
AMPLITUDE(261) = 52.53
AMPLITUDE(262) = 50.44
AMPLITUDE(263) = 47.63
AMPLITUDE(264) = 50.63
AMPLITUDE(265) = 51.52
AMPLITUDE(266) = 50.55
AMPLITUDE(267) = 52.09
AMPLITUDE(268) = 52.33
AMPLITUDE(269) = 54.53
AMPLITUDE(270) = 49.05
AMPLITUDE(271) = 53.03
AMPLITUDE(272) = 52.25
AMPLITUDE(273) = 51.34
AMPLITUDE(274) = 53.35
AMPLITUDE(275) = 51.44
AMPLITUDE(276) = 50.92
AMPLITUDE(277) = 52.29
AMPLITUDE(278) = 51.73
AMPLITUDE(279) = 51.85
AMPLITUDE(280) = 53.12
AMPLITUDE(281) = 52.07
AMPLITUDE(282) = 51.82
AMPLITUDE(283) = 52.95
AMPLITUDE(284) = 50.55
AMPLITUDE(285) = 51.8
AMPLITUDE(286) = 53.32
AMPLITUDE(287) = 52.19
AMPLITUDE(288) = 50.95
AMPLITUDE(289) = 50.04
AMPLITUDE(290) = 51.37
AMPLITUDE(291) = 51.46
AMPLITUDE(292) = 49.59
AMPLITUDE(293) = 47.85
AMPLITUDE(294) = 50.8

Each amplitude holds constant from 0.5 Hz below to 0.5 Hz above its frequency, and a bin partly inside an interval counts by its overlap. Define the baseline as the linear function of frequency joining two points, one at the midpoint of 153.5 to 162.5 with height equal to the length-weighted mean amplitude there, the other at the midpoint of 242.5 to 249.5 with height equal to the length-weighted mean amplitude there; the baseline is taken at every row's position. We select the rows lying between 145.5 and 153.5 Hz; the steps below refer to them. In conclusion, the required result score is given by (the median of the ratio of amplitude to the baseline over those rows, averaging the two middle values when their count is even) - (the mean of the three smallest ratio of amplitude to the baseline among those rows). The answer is 0.01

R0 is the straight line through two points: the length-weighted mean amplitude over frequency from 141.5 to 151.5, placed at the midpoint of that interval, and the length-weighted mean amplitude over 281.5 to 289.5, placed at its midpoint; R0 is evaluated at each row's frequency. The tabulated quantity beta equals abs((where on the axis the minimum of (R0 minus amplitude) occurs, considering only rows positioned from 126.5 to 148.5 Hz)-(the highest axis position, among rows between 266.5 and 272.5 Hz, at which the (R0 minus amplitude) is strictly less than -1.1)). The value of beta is 135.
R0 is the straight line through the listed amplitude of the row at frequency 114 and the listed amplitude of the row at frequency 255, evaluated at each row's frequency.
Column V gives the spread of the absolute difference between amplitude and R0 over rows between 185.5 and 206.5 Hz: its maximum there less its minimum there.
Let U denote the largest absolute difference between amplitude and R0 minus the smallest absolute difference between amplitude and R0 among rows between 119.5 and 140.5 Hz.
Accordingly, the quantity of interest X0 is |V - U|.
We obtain 6.4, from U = 3.4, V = 9.7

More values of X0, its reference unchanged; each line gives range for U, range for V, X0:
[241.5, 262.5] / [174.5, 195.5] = 3.4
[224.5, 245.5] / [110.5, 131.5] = 0.7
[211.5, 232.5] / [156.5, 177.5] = 2.1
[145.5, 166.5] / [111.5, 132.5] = 2.0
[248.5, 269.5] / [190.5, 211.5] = 1.5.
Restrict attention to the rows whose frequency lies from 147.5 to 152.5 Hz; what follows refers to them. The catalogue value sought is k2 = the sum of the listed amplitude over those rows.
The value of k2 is 255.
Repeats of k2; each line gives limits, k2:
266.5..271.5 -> 261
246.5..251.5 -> 255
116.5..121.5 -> 259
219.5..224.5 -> 263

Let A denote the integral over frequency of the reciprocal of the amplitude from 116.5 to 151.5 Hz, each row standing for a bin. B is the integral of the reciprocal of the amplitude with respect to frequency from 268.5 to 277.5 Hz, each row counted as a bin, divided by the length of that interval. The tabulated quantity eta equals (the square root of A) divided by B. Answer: 42.3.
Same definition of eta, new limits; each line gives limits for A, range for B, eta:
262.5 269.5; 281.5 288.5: 19.2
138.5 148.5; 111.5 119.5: 22.5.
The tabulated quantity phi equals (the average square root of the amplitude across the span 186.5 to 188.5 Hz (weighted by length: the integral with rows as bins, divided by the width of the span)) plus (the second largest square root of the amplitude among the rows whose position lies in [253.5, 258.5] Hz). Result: 14.2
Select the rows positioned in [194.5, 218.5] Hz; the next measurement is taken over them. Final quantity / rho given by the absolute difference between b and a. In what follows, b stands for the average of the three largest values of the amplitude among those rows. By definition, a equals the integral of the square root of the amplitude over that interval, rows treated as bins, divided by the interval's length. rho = 49.7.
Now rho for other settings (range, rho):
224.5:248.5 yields 47.7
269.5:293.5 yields 46.1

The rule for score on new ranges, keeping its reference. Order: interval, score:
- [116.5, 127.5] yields 0.05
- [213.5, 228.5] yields 0.05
